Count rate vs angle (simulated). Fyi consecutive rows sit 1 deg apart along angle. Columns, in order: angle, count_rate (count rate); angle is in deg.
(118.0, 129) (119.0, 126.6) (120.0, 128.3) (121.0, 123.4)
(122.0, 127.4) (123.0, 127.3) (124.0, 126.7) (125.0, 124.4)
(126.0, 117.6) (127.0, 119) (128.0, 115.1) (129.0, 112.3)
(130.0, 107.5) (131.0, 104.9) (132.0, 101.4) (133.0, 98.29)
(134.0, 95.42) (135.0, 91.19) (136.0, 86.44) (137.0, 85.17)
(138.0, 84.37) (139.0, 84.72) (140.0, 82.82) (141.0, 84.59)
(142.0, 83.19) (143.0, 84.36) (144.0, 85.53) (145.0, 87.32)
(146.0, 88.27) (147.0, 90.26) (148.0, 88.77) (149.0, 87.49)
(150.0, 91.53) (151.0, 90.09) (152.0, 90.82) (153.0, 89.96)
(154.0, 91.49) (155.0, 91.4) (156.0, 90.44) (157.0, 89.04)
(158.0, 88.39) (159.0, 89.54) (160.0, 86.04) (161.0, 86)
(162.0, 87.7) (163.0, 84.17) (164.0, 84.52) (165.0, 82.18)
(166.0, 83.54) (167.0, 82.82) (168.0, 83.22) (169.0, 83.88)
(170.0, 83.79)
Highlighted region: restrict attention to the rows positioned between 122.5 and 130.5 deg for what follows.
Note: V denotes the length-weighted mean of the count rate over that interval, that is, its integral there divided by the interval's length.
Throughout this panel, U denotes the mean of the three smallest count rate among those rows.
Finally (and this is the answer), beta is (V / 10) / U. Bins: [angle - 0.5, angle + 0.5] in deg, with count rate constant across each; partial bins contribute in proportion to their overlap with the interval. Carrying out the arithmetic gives 0.1064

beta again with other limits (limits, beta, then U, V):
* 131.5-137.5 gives 0.1061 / 87.6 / 93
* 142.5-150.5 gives 0.1026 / 85.7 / 88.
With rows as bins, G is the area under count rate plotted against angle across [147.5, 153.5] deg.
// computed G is 539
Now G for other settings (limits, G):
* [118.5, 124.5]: 760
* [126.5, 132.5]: 660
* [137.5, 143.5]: 504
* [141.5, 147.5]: 519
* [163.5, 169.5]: 500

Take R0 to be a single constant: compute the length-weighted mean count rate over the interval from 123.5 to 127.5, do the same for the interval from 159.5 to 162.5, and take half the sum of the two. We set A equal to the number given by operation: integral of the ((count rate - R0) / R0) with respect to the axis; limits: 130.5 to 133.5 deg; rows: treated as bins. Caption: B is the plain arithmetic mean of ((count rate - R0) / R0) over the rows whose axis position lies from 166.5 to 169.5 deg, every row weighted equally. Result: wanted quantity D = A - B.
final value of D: 0.12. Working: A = -0.08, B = -0.20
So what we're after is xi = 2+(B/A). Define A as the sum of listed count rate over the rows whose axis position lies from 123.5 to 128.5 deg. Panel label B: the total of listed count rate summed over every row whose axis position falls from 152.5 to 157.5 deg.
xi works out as 2.8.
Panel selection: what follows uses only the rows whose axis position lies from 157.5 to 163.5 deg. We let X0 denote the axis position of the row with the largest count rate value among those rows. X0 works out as 159.0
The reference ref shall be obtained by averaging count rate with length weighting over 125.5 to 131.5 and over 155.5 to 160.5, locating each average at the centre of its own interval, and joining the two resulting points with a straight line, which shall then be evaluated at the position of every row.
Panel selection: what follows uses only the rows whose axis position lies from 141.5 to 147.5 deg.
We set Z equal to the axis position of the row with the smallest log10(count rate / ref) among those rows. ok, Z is 142.0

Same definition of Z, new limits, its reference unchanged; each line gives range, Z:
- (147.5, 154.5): 149.0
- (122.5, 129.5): 129.0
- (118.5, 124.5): 121.0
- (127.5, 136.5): 136.0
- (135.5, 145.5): 140.0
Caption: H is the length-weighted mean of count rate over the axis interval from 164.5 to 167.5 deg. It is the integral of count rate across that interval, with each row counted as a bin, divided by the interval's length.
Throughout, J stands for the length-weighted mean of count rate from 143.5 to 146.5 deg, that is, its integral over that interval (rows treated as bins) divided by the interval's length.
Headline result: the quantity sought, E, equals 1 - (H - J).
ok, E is 5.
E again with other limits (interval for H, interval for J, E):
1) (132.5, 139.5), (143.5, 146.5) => -1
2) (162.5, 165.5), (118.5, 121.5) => 43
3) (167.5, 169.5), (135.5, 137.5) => 3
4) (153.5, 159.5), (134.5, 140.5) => -3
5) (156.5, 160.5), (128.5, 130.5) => 23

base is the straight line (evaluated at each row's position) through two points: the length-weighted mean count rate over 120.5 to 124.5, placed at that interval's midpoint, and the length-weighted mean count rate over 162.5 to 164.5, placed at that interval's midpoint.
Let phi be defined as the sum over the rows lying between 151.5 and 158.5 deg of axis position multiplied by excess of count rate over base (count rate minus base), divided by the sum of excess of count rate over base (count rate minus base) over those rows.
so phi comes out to 154.1 deg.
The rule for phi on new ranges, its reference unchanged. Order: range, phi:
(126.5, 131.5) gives 129.7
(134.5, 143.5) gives 138.9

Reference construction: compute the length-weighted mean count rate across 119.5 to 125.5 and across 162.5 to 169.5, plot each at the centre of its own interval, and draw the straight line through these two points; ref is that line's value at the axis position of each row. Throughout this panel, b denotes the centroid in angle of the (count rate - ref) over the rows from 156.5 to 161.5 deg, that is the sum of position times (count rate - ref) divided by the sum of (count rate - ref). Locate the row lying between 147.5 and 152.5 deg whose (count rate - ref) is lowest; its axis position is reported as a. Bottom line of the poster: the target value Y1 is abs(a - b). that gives 9.9 deg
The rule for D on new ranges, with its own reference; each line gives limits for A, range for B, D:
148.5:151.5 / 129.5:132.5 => -0.42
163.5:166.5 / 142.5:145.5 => -0.42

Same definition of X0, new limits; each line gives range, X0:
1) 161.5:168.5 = 162.0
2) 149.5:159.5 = 150.0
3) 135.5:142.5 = 136.0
